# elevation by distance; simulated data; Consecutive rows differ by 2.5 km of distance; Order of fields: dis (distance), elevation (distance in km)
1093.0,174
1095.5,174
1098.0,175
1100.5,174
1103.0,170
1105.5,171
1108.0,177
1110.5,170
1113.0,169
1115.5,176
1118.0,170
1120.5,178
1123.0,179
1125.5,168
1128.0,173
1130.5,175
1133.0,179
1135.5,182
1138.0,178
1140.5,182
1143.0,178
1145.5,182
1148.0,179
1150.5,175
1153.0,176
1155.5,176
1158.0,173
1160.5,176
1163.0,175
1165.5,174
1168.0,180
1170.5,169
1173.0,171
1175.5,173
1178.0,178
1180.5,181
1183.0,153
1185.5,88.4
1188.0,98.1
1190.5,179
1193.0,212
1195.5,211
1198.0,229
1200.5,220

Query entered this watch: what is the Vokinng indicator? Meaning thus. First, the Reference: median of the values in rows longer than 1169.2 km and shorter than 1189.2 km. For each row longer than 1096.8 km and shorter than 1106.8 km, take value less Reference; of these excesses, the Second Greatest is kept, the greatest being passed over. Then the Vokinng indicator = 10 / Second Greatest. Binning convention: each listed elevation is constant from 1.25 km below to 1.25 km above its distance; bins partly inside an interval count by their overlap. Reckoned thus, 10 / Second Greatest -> 2.5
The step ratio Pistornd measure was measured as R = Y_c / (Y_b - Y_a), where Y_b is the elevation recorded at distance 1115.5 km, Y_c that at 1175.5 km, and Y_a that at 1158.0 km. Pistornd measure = 58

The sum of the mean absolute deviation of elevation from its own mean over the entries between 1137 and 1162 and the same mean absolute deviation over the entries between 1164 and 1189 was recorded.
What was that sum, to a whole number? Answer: 28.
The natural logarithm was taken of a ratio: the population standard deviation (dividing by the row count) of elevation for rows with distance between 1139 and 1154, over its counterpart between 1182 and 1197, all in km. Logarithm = -2.9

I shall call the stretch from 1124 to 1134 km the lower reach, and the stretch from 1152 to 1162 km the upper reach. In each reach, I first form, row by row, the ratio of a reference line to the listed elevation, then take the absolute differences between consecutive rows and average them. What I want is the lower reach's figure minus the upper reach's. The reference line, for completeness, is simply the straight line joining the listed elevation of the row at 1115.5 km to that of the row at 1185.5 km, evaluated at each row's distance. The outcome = 0.020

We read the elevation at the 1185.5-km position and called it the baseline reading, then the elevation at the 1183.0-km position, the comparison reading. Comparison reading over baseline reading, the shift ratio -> 1.73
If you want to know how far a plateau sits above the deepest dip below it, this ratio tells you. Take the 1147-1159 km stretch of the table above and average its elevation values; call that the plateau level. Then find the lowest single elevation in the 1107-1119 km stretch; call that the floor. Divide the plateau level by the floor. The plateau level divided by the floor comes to 1.04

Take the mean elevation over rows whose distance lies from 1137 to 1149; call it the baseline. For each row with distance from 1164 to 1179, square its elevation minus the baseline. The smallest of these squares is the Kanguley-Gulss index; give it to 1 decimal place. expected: 0.0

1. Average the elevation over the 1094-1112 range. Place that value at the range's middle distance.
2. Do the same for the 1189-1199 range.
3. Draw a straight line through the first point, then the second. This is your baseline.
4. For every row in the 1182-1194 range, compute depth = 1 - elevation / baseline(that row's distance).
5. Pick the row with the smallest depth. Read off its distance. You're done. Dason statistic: 1193.0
